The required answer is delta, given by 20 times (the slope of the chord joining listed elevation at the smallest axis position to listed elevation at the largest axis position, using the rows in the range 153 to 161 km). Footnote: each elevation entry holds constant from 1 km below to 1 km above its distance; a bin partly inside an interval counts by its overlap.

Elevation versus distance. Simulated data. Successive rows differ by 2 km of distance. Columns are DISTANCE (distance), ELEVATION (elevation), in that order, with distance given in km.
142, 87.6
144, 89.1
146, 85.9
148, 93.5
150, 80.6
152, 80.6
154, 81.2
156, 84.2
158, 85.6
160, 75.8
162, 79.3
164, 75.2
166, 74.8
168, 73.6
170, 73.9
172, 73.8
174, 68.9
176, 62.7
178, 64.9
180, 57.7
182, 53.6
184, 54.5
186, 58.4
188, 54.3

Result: -18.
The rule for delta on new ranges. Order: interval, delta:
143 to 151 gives -28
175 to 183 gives -30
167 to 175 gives -16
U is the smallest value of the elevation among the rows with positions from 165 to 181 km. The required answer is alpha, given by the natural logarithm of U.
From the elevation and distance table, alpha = 4.06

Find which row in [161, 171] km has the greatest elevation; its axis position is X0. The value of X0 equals 162 km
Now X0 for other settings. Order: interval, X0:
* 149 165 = 158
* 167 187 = 170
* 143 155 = 148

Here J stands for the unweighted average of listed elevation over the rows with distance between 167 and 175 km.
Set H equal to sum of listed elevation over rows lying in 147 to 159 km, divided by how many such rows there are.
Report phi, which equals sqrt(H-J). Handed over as 3.4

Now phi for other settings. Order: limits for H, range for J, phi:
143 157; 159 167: 3.0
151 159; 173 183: 4.6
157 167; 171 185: 4.0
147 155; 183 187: 5.2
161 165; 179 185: 4.7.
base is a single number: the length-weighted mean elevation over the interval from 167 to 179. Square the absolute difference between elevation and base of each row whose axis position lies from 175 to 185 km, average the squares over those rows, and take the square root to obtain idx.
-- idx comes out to 11.8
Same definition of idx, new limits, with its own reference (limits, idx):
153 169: 10.0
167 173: 4.1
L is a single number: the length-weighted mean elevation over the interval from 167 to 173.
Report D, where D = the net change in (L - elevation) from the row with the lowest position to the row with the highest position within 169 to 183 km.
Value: 20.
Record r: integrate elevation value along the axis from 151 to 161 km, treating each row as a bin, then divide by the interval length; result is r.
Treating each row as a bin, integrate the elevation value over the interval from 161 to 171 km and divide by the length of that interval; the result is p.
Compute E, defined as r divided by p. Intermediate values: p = 75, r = 81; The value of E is 1.08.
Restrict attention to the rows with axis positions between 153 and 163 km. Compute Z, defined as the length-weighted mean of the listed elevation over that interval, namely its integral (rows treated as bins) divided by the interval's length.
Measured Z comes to 81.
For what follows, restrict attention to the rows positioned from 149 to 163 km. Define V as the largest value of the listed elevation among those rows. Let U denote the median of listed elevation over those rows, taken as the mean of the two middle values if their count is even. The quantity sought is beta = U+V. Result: 166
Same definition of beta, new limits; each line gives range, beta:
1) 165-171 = 149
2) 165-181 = 146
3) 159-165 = 155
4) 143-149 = 183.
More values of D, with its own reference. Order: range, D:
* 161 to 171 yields 5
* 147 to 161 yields 18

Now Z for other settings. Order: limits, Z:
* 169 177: 70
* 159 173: 75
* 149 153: 81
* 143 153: 86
